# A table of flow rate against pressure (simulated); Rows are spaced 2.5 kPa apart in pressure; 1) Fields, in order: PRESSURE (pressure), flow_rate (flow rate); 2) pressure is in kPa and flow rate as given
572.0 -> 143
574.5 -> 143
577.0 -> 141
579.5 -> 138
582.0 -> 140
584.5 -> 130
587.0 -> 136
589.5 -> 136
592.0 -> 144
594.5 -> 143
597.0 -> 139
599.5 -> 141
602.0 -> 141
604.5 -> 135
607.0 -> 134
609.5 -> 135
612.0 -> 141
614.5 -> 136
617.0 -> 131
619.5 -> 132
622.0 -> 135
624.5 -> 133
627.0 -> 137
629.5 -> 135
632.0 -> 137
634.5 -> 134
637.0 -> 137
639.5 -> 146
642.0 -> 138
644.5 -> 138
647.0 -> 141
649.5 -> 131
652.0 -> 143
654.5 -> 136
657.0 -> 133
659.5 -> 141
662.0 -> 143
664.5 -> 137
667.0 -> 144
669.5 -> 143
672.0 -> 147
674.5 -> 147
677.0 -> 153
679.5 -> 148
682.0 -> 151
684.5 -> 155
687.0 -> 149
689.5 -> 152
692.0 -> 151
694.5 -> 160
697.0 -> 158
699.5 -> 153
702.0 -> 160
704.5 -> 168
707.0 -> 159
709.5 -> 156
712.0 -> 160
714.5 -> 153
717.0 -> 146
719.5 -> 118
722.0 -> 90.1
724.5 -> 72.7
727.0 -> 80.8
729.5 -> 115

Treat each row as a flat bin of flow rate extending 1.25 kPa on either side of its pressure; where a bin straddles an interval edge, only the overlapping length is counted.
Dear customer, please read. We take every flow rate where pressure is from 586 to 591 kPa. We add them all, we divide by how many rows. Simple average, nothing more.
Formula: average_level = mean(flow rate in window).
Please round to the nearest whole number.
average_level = 136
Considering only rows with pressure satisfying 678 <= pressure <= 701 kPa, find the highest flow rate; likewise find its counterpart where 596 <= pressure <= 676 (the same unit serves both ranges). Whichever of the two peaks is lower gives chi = 147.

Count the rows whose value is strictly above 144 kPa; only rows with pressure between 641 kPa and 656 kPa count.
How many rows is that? 0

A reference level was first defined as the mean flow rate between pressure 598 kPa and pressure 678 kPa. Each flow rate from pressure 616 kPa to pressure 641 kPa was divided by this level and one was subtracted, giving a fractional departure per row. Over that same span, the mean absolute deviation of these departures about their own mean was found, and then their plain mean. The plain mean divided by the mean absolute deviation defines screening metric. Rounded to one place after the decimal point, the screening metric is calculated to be -1.0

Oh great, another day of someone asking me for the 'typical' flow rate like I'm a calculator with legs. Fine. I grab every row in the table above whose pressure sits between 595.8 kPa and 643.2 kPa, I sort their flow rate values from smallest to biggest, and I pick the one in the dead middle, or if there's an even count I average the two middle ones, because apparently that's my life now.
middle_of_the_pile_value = 136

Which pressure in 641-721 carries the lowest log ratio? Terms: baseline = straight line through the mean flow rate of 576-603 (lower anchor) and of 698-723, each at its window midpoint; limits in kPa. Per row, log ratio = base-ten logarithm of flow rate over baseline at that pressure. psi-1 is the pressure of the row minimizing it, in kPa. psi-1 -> 719.5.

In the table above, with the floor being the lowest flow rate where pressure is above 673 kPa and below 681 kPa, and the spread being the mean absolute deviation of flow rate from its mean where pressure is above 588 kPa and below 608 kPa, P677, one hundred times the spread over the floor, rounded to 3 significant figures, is 2.13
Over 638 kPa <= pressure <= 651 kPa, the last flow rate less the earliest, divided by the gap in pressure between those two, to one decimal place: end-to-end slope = -1.5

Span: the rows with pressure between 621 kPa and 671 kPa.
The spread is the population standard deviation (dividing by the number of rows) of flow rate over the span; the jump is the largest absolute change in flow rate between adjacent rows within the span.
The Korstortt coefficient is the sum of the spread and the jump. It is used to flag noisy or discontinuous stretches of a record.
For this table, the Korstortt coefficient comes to 16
